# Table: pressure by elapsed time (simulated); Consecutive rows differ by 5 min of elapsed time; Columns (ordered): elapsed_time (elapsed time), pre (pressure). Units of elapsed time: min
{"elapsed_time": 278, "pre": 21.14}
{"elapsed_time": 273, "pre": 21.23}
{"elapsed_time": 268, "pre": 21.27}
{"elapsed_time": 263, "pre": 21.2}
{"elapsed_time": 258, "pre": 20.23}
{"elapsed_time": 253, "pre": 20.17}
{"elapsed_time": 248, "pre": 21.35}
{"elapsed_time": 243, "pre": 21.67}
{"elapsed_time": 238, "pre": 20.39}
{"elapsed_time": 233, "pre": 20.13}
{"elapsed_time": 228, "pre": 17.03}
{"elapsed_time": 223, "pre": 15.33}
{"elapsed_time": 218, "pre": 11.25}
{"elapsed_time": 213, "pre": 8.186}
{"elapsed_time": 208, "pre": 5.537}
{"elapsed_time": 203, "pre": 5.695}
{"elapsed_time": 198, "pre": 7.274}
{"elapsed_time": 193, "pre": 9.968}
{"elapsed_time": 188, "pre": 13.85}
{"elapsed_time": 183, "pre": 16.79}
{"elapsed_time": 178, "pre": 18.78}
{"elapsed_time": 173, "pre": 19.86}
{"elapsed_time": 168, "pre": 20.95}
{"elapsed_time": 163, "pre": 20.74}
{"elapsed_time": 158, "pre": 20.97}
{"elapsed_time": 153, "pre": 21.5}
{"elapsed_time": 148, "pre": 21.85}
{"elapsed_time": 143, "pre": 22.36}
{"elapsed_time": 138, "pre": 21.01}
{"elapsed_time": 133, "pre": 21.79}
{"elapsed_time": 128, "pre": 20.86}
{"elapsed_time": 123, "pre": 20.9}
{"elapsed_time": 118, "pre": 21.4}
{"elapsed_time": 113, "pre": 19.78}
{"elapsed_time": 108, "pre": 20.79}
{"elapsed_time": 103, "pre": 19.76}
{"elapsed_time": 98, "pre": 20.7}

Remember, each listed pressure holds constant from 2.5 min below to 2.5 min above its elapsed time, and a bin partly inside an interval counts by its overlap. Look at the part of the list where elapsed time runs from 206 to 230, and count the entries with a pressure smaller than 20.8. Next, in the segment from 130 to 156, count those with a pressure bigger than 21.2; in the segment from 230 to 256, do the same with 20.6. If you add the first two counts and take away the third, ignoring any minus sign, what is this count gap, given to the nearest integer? 7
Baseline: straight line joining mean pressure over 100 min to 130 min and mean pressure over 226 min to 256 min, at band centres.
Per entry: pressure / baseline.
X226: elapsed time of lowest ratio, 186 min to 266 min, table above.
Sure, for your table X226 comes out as 208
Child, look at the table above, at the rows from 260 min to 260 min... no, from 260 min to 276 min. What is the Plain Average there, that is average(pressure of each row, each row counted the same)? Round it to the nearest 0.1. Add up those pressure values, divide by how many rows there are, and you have 21.2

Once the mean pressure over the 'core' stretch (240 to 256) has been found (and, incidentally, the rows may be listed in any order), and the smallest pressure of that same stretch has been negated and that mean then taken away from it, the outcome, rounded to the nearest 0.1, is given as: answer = -41.2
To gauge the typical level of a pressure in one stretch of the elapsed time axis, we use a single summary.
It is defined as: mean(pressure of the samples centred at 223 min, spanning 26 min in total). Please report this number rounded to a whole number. 14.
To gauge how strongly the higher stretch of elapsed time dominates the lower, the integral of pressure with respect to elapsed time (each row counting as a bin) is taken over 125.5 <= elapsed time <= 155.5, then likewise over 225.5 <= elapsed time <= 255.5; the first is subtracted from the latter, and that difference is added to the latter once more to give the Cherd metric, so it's 561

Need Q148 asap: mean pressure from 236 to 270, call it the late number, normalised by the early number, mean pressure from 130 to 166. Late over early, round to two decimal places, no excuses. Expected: 0.97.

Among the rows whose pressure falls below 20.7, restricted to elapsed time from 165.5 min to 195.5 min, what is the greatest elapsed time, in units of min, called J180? 193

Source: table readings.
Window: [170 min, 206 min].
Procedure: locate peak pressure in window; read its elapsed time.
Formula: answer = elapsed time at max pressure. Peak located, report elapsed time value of 173 min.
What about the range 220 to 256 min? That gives 243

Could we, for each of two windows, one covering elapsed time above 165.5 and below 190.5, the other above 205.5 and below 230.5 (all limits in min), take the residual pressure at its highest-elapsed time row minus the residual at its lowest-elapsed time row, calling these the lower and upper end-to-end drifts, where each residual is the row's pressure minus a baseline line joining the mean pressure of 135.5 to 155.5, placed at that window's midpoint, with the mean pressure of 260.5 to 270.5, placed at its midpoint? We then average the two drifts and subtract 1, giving 1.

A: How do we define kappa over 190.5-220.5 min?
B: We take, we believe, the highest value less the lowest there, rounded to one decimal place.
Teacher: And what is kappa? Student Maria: 5.7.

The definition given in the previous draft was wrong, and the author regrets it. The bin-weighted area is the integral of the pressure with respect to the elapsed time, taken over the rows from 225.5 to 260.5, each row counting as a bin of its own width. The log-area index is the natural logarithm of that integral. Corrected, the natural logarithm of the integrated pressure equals 6.56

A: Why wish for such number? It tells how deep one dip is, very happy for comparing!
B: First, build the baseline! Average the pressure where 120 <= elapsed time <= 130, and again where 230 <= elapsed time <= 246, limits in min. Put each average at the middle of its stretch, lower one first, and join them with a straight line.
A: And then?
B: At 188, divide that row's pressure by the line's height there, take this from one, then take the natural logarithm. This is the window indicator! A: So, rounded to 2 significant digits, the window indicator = -1.1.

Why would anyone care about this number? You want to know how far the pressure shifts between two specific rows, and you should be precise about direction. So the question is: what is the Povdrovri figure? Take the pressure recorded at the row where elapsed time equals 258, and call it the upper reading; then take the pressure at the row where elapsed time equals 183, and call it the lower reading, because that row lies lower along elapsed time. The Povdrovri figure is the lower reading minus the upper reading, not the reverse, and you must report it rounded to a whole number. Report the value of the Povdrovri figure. -3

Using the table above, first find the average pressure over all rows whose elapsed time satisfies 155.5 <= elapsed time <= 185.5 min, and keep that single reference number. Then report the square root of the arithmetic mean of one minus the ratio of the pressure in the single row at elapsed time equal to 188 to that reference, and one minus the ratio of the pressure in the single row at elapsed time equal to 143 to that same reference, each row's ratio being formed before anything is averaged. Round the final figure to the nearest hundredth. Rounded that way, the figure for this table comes 0.28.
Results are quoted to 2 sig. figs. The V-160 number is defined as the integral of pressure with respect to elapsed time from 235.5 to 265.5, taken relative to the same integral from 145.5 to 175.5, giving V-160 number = 0.99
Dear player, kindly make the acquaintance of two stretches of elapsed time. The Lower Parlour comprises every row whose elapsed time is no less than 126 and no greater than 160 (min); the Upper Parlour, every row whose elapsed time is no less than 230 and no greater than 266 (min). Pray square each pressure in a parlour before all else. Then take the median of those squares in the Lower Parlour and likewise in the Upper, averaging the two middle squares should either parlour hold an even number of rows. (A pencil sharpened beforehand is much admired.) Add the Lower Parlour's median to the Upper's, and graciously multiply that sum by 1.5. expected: 1317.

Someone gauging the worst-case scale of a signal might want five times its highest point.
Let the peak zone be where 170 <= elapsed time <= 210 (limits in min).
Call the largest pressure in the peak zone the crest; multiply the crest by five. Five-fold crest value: 99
